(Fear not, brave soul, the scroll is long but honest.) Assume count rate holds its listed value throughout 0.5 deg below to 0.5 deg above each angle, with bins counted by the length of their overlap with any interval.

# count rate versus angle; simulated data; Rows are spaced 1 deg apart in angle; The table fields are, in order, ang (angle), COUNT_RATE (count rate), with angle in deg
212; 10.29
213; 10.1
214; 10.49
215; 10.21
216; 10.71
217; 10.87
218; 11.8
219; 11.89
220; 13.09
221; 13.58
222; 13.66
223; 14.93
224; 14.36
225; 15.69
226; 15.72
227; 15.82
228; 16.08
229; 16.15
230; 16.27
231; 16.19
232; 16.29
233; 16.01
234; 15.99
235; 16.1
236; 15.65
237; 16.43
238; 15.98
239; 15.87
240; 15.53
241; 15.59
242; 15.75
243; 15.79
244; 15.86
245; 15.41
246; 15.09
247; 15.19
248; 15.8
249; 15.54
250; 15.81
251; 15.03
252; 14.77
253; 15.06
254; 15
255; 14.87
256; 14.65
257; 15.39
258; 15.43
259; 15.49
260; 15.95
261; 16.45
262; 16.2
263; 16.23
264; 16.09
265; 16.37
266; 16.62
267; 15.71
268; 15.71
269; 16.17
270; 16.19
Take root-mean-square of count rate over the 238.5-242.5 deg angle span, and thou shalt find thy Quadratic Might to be 15.7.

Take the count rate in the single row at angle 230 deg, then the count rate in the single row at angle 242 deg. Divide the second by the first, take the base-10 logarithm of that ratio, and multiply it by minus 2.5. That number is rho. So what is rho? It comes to 0.035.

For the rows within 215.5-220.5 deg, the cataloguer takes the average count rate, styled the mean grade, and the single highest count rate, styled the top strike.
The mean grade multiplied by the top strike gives 153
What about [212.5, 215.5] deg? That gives 108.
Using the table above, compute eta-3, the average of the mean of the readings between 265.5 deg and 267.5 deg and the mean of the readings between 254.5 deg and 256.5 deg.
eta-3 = 15.5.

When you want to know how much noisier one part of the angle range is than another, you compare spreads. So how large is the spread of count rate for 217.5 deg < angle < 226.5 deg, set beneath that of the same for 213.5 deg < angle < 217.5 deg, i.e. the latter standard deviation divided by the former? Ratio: 0.2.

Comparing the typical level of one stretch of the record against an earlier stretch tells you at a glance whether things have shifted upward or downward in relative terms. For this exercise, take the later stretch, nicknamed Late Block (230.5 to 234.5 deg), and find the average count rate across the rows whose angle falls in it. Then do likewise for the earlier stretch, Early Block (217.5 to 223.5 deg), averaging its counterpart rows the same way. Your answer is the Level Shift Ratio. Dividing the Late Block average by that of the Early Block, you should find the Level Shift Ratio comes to 1.23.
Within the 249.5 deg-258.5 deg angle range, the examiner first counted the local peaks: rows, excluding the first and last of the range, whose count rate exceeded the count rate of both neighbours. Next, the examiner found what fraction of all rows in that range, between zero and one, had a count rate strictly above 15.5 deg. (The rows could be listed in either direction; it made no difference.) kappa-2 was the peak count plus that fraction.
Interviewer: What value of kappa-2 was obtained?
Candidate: 1.1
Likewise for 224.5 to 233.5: 3.0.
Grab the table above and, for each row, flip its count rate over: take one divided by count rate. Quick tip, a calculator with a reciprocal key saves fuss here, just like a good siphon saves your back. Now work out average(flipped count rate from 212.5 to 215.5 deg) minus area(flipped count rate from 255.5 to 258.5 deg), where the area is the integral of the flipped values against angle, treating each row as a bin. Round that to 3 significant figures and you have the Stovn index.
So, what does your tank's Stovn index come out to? -0.101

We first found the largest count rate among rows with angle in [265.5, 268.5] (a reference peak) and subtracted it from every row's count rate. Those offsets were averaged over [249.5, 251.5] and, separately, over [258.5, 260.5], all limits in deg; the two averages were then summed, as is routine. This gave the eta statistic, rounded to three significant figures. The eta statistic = -2.10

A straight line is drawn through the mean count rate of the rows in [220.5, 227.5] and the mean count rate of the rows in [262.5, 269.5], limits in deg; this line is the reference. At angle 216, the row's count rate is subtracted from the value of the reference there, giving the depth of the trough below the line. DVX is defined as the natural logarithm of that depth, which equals 1.4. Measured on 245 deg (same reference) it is -2.7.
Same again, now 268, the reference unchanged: -0.7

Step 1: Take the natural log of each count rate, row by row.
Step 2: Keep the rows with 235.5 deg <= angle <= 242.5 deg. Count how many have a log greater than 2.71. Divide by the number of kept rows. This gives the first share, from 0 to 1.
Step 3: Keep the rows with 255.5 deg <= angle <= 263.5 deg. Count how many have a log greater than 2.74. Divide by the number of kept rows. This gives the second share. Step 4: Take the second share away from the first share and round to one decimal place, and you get 0.4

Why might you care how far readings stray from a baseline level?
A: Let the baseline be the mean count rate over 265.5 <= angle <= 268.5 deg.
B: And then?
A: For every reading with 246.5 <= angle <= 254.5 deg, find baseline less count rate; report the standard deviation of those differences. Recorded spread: 0.4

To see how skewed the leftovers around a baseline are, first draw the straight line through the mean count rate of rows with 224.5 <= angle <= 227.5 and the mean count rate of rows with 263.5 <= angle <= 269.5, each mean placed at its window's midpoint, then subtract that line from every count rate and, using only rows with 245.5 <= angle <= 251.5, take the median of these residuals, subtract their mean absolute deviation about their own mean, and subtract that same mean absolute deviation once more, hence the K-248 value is -1.2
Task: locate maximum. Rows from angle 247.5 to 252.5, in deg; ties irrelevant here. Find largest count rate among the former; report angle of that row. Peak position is 250 deg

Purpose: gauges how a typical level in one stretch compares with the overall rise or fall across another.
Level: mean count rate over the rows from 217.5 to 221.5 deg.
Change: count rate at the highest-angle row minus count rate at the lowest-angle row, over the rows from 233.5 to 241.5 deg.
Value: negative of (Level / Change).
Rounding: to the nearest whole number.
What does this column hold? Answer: 31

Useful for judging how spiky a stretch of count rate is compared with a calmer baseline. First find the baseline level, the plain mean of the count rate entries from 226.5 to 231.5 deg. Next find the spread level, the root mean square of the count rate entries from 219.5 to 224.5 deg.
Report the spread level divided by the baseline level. 0.87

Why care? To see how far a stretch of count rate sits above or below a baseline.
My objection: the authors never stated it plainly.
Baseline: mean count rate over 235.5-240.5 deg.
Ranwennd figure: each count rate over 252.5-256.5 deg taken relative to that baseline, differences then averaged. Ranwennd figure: -1.0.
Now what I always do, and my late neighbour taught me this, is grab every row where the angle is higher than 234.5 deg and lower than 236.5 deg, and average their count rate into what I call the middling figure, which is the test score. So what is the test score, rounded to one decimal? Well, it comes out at 15.9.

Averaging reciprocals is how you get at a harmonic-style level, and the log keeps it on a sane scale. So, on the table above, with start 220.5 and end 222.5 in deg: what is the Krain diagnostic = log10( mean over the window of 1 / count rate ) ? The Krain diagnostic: -1.13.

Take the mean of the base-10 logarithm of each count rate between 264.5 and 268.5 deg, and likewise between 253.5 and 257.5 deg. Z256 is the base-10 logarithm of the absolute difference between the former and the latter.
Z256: -1.5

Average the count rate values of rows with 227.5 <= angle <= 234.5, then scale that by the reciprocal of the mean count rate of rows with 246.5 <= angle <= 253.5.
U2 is 1.05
